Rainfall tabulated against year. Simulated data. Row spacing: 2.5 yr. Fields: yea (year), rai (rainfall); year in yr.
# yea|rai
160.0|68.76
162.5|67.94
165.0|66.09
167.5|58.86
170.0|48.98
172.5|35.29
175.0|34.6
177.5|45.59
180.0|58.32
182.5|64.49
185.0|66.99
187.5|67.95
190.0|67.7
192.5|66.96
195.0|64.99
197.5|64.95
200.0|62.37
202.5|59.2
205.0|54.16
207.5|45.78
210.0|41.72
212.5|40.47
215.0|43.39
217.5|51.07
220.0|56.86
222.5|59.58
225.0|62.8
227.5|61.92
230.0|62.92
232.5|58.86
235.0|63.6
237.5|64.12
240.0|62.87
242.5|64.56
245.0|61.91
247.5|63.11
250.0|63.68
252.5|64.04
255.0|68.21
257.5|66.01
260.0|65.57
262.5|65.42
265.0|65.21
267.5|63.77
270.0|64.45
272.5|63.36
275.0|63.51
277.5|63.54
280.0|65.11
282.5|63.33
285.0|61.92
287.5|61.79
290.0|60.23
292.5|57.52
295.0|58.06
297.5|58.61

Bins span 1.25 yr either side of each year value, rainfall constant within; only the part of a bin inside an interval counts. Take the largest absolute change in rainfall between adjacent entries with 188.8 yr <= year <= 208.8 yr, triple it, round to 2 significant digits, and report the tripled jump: 25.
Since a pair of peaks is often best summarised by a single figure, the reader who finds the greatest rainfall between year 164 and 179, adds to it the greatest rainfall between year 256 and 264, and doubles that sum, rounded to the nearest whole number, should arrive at 264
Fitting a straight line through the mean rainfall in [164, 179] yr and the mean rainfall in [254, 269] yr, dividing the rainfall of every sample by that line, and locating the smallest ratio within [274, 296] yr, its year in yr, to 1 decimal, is 292.5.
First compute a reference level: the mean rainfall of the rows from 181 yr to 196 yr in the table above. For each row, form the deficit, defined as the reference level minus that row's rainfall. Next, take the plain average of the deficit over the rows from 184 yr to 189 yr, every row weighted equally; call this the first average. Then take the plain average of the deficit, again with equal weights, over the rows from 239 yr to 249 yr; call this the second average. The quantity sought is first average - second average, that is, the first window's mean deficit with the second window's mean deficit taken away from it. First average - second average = -4.4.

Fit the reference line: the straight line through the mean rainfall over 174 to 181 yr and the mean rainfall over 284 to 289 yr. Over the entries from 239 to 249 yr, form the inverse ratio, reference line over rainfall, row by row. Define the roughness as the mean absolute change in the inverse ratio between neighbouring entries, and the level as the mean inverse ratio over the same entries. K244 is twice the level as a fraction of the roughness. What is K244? 74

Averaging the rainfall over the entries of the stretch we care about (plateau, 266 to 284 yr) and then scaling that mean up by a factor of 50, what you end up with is 3193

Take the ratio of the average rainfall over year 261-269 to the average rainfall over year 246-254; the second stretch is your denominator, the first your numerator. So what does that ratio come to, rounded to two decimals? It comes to 1.02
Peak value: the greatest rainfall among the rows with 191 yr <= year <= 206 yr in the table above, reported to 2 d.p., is 66.96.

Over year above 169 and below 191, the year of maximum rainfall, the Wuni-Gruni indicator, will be 187.5 yr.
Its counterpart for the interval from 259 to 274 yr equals 260.0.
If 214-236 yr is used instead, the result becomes 235.0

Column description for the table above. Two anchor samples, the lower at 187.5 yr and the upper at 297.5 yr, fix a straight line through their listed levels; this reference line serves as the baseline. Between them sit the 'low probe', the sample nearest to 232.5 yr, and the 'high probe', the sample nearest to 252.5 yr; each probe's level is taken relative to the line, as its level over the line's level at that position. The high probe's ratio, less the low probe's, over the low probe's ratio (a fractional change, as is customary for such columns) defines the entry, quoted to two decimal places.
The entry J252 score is 0.12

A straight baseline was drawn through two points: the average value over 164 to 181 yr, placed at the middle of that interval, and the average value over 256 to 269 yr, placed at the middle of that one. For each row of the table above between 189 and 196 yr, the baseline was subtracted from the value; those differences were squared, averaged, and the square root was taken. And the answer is 14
